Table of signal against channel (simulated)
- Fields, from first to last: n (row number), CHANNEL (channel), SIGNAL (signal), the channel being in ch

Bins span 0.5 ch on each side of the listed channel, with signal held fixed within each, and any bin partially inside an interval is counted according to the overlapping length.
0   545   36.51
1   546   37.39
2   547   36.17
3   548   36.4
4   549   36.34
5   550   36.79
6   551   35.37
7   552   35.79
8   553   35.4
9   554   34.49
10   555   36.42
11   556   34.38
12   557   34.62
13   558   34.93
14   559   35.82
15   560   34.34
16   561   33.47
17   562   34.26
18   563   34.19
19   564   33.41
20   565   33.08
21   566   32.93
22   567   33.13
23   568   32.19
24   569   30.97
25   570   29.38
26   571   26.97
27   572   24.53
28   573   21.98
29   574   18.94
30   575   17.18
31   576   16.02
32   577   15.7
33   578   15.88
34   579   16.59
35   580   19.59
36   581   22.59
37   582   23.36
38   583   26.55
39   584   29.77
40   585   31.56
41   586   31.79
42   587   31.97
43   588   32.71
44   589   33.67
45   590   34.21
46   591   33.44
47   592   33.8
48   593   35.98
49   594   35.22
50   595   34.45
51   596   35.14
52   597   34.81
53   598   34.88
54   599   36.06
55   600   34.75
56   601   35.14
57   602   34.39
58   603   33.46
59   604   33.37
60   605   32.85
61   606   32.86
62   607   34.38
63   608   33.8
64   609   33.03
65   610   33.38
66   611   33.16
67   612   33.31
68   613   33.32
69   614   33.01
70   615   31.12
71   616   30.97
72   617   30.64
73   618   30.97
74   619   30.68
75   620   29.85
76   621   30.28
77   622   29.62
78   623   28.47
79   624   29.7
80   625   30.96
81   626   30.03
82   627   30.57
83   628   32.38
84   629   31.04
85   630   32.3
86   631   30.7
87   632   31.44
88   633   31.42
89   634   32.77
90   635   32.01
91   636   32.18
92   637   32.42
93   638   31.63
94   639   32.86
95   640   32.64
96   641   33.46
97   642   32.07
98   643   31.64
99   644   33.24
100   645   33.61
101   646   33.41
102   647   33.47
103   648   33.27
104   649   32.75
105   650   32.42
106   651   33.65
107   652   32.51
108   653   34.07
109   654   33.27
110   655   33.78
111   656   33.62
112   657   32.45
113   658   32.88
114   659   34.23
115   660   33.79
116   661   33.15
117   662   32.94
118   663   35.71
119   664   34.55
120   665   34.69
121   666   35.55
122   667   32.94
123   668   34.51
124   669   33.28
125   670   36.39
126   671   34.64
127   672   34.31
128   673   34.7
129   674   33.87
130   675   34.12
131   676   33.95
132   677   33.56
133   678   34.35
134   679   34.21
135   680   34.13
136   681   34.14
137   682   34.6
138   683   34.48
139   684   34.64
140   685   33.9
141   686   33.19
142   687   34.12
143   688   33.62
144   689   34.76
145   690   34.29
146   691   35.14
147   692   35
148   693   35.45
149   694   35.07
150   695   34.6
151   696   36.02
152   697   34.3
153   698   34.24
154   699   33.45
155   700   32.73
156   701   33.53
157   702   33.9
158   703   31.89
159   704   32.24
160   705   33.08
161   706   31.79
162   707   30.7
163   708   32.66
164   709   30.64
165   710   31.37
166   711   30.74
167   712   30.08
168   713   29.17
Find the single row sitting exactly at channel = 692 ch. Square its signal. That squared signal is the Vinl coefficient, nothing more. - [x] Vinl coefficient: 1225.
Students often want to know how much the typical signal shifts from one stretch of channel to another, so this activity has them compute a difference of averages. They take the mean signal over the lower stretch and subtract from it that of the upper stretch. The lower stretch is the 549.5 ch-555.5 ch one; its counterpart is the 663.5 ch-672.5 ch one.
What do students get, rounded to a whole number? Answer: 1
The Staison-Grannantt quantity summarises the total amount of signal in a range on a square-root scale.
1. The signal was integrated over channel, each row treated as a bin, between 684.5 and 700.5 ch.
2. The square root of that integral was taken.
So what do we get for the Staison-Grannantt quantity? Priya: 23.4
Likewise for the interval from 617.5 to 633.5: 22.1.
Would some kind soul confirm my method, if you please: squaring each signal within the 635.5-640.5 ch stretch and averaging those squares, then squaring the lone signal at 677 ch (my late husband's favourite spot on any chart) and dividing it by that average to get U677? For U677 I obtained 1.08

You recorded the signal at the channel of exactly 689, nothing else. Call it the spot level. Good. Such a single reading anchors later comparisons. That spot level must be 34.76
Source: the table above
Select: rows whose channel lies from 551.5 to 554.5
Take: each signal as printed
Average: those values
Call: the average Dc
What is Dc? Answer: 35.2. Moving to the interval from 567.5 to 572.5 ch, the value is 28.8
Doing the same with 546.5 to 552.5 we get 36.1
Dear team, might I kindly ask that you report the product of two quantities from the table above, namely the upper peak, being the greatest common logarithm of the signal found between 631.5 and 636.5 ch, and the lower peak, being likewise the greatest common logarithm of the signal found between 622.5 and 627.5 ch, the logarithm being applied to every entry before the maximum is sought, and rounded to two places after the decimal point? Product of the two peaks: 2.26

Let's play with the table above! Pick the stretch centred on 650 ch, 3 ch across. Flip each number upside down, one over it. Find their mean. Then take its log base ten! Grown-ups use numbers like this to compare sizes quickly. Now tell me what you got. -1.518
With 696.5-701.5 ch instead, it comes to -1.527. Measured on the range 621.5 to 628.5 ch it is -1.480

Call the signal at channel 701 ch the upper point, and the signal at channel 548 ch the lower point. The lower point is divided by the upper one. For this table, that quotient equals 1.09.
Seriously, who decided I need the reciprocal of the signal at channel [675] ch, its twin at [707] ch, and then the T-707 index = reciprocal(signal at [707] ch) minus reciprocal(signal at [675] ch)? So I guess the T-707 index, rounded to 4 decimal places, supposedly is 0.0033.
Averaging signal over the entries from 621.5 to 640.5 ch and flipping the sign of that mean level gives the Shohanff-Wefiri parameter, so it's -31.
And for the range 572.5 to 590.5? -24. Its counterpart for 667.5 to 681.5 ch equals -34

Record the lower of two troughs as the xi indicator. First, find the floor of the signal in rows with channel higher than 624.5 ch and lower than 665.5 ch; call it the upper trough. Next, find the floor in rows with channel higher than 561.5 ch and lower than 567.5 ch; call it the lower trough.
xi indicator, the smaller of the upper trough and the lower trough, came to 30.0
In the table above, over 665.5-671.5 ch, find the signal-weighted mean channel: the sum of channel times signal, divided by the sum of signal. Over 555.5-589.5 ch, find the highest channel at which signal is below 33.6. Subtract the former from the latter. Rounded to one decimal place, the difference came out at -80.5 ch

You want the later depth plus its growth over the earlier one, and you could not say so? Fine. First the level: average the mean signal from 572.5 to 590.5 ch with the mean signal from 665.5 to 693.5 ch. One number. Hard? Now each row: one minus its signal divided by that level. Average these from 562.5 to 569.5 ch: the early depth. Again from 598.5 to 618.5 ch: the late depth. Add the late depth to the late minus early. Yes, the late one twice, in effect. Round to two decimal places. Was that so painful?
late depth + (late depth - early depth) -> -0.14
